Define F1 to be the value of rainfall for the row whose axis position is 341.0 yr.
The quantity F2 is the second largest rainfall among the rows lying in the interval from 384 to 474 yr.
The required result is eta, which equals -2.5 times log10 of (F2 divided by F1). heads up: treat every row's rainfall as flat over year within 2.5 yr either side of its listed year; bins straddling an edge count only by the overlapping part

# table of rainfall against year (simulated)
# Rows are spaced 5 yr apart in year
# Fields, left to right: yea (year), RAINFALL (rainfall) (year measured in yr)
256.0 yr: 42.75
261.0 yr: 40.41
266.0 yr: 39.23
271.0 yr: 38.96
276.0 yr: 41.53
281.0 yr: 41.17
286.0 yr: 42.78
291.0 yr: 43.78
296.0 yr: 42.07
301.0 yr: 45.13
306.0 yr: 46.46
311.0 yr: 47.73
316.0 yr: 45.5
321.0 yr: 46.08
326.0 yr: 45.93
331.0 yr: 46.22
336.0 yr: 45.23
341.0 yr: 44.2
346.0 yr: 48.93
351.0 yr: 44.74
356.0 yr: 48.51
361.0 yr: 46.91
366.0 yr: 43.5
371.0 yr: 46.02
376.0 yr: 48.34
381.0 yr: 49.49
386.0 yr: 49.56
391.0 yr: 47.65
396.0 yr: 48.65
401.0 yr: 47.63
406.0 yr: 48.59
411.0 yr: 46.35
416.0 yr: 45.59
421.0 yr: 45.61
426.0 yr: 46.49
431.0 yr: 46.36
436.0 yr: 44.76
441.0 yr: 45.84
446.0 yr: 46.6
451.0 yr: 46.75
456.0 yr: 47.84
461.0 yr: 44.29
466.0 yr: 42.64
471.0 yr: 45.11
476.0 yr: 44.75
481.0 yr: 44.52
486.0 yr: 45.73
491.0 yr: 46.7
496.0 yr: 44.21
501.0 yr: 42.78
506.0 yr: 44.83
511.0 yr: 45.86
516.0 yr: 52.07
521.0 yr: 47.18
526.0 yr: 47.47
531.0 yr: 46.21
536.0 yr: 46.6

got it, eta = -0.10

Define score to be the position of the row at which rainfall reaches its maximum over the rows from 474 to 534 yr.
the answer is 516.0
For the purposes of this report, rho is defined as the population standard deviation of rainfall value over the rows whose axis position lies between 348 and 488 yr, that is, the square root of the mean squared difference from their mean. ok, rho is 1.7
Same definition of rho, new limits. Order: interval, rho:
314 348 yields 1.3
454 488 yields 1.5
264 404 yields 2.9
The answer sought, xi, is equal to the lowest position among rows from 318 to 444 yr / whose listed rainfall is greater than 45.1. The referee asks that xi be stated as 321.0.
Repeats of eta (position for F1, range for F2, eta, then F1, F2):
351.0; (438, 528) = -0.07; 44.74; 47.84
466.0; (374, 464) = -0.16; 42.64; 49.49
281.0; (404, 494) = -0.16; 41.17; 47.84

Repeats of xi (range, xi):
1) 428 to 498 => 431.0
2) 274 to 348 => 301.0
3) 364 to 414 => 371.0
